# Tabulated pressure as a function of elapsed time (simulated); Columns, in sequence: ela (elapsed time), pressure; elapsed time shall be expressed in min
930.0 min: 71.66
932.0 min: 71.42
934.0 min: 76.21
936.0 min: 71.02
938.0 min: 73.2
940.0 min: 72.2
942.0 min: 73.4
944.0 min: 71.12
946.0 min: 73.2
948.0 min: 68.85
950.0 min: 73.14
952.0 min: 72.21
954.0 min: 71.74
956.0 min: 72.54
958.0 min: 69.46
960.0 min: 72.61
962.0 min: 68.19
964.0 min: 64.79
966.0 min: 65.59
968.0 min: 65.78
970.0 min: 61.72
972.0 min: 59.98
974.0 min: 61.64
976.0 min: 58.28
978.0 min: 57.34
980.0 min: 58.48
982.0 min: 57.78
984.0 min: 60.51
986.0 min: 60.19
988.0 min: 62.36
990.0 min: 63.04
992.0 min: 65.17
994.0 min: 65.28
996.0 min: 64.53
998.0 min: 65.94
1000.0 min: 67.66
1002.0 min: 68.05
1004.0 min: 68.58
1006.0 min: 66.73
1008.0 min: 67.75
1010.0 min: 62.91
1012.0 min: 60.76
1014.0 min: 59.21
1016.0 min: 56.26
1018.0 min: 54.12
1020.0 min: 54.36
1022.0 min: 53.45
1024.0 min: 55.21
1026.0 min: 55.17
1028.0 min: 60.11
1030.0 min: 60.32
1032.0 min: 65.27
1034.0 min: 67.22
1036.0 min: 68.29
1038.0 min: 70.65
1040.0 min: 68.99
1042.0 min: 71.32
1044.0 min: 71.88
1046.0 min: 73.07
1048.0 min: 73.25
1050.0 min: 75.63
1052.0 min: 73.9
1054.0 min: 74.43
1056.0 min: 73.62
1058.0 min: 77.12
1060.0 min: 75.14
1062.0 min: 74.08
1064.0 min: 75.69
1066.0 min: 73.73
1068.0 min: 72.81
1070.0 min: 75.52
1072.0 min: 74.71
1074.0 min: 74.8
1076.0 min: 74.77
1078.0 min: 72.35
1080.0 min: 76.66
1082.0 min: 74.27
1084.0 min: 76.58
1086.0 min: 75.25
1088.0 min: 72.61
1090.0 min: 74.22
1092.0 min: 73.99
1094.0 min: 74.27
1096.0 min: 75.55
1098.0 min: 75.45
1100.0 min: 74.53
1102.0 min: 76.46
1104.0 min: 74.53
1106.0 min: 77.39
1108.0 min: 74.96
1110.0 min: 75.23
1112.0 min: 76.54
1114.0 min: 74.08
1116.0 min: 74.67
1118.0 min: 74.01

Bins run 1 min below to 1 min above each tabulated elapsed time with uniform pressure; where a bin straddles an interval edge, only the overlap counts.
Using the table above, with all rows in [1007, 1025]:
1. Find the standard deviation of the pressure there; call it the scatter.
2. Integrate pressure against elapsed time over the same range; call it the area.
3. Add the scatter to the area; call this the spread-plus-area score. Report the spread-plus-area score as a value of 1053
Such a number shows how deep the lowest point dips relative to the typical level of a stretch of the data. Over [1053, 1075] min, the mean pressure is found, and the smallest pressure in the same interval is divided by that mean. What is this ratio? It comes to 0.97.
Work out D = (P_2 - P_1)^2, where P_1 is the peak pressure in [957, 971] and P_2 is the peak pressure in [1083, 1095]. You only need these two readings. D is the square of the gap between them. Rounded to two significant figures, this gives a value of 16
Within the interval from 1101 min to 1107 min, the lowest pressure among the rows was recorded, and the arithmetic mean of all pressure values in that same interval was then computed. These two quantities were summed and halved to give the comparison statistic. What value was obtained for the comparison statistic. 75.3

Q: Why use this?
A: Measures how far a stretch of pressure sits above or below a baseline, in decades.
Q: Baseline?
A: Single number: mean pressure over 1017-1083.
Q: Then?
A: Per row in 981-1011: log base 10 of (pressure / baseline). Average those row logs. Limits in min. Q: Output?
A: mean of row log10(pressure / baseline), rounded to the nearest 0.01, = -0.03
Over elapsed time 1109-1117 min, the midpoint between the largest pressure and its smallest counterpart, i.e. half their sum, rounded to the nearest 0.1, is 75.3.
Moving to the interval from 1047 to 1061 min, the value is 75.2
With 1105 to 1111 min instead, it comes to 76.2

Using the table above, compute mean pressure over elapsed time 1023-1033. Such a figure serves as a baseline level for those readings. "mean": 59.2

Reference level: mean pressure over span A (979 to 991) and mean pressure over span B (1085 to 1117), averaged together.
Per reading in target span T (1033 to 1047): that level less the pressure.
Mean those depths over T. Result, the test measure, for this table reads -3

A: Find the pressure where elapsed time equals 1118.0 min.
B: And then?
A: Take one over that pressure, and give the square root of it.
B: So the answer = 0.116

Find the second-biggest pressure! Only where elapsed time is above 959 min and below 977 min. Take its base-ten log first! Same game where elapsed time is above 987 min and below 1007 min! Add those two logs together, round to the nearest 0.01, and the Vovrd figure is 3.67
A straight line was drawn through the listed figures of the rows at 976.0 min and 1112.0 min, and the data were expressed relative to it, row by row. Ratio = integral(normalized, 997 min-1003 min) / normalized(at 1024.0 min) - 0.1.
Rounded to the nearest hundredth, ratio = 7.59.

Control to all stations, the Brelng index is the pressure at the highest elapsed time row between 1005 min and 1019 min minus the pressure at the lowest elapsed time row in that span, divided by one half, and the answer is -25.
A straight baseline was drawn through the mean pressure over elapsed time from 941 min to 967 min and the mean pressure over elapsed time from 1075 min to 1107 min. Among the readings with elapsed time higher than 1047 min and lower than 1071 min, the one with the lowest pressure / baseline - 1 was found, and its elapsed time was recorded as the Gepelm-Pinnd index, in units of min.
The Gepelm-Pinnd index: 1068.0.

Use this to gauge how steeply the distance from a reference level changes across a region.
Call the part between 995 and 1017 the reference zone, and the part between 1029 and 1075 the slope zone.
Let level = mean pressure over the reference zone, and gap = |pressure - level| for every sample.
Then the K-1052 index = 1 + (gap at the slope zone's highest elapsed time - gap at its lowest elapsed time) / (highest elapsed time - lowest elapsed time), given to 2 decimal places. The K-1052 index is 1.14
